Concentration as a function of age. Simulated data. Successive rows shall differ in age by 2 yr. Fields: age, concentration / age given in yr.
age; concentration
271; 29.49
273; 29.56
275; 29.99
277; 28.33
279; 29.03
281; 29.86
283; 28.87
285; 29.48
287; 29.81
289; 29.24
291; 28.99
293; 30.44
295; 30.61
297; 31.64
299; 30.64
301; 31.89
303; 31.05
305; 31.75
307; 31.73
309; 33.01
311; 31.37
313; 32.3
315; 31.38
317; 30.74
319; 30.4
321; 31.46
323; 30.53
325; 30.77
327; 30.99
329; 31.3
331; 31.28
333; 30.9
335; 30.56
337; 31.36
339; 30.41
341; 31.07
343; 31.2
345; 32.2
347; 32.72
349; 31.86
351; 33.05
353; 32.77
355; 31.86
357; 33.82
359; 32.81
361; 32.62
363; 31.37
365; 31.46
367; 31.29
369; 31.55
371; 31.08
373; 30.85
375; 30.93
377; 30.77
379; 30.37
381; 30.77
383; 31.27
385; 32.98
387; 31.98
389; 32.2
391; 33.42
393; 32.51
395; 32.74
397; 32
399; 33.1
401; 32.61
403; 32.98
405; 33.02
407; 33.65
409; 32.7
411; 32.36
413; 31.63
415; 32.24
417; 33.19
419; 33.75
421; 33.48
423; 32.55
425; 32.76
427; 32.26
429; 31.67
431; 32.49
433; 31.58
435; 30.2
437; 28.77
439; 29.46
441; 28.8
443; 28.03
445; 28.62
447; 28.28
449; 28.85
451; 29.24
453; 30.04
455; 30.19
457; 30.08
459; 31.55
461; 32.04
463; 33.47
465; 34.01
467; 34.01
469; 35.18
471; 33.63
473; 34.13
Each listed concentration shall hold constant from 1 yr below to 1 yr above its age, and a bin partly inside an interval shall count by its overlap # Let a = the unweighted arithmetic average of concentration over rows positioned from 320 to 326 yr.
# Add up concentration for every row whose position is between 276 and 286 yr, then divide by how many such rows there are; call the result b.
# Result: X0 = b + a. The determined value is 60.0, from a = 30.9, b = 29.1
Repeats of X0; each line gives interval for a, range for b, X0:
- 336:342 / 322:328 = 61.7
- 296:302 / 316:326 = 62.2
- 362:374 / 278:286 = 60.6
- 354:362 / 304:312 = 64.7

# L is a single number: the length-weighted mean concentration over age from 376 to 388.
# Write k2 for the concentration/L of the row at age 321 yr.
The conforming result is 1.00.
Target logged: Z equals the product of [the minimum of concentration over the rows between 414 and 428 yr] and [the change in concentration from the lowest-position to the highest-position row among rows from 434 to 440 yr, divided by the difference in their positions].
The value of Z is -6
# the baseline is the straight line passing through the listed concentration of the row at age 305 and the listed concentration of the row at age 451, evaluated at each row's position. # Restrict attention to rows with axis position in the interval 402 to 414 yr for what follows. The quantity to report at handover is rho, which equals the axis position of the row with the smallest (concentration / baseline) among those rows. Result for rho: 413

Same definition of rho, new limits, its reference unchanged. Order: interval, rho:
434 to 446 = 443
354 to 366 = 363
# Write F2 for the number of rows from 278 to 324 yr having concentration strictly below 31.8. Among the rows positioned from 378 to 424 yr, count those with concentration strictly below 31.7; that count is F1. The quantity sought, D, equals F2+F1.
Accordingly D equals 24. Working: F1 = 4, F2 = 20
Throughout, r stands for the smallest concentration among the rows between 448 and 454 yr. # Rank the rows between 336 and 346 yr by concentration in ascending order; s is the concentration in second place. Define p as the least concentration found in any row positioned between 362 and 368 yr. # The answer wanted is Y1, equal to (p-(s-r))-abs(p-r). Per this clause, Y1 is 27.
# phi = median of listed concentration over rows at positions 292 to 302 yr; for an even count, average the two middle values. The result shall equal 30.6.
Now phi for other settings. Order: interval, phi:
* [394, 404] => 32.7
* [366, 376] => 31.1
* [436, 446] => 28.8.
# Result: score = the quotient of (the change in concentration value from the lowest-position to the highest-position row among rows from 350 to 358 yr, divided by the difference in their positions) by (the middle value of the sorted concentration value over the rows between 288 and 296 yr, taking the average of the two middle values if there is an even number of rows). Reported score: 0.004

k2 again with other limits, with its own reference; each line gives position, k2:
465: 1.08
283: 0.92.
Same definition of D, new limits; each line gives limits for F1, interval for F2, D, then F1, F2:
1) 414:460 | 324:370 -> 29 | 15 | 14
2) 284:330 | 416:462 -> 33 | 18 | 15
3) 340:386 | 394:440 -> 19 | 13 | 6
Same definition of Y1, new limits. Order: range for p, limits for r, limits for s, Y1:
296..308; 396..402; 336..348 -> 30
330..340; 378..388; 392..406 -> 28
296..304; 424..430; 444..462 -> 33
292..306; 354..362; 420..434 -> 29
